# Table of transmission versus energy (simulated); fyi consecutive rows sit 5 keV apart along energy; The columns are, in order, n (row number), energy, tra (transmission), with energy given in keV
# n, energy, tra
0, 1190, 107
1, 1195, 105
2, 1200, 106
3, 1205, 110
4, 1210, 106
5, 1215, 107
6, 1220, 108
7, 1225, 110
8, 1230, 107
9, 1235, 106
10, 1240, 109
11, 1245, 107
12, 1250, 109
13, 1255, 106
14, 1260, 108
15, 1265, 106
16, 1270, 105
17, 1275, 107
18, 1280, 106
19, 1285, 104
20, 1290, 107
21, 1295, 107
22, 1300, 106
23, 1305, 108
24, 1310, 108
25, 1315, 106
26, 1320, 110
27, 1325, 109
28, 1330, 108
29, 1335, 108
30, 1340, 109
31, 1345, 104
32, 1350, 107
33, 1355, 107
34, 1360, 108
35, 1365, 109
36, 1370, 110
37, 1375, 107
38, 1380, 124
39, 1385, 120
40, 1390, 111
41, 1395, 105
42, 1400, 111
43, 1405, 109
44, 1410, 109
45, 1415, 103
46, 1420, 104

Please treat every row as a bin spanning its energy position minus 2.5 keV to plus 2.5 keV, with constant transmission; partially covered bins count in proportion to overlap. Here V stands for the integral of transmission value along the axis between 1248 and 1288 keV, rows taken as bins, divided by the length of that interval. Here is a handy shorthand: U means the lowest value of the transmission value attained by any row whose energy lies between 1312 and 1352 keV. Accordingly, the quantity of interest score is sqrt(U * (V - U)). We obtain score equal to 15.6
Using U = 104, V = 106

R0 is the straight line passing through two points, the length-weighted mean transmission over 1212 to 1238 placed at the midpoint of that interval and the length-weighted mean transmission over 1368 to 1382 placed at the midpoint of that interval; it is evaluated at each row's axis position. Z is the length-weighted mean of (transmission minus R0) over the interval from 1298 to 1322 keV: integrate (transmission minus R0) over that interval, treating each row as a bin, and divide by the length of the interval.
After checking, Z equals -3.3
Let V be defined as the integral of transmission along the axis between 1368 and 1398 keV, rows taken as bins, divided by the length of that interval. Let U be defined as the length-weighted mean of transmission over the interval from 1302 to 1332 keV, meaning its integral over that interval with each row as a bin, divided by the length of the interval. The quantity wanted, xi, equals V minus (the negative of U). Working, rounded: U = 108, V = 113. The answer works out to 221.0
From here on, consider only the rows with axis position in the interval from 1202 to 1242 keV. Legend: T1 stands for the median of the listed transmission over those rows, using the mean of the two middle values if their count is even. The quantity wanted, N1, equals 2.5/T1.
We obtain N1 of 0.0233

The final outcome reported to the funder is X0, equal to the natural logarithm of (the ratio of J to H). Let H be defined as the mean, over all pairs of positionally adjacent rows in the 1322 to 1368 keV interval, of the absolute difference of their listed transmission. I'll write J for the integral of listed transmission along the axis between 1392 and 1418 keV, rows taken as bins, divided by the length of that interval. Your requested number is 4.27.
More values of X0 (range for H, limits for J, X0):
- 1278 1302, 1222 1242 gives 4.28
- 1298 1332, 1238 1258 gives 4.17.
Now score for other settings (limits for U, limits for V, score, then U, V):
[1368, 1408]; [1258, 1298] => 11.3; 105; 106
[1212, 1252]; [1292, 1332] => 13.6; 106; 108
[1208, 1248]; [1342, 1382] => 18.7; 106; 109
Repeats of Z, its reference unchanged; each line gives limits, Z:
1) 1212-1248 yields -0.1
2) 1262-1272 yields -3.6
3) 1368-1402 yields -1.2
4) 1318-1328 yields -2.0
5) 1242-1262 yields -1.1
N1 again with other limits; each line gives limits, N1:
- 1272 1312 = 0.0234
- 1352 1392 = 0.0228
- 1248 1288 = 0.0236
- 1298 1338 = 0.0231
